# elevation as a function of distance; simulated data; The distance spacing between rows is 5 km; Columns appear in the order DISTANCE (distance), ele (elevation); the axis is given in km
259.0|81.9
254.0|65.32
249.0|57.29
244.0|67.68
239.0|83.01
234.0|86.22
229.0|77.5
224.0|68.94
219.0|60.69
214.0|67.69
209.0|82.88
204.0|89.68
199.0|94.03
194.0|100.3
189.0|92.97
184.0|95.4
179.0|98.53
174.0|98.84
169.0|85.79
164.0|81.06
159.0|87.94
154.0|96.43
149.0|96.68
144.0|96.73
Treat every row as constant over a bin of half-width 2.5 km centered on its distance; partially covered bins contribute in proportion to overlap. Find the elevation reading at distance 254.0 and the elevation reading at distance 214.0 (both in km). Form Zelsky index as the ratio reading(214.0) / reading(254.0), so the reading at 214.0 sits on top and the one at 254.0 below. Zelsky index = 1.0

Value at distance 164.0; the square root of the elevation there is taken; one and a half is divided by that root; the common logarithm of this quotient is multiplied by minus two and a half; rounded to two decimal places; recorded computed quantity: 1.95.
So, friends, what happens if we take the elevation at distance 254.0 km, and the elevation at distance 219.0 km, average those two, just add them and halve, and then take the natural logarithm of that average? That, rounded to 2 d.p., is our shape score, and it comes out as 4.14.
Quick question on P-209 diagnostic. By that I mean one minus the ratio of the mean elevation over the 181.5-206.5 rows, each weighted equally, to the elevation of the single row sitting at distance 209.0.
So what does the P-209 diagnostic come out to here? -0.14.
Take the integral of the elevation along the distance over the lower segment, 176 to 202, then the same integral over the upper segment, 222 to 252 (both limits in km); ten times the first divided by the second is 11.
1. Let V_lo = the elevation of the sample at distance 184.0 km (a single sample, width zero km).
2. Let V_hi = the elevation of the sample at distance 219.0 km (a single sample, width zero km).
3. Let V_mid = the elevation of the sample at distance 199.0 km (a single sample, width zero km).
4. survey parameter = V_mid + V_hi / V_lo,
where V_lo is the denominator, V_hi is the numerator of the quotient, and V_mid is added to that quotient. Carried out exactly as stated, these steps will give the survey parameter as 95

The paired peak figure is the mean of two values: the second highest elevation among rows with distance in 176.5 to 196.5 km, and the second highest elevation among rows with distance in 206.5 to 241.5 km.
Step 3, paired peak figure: 90.8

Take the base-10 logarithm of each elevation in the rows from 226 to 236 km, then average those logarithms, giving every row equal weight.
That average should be 1.91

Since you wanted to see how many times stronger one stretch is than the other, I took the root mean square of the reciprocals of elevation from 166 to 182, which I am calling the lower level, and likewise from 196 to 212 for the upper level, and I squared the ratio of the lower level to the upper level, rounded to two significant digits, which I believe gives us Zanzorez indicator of 0.89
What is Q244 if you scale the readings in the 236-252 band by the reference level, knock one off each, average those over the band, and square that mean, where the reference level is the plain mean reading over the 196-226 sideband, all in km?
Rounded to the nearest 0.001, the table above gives 0.011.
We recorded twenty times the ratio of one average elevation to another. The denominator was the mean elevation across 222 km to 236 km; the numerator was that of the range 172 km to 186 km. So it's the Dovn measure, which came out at 25.2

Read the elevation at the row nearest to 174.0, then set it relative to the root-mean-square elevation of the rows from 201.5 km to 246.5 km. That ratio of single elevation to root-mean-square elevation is 1.29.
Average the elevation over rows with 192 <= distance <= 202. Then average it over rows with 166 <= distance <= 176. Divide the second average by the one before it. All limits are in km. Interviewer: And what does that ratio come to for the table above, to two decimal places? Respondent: 0.95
